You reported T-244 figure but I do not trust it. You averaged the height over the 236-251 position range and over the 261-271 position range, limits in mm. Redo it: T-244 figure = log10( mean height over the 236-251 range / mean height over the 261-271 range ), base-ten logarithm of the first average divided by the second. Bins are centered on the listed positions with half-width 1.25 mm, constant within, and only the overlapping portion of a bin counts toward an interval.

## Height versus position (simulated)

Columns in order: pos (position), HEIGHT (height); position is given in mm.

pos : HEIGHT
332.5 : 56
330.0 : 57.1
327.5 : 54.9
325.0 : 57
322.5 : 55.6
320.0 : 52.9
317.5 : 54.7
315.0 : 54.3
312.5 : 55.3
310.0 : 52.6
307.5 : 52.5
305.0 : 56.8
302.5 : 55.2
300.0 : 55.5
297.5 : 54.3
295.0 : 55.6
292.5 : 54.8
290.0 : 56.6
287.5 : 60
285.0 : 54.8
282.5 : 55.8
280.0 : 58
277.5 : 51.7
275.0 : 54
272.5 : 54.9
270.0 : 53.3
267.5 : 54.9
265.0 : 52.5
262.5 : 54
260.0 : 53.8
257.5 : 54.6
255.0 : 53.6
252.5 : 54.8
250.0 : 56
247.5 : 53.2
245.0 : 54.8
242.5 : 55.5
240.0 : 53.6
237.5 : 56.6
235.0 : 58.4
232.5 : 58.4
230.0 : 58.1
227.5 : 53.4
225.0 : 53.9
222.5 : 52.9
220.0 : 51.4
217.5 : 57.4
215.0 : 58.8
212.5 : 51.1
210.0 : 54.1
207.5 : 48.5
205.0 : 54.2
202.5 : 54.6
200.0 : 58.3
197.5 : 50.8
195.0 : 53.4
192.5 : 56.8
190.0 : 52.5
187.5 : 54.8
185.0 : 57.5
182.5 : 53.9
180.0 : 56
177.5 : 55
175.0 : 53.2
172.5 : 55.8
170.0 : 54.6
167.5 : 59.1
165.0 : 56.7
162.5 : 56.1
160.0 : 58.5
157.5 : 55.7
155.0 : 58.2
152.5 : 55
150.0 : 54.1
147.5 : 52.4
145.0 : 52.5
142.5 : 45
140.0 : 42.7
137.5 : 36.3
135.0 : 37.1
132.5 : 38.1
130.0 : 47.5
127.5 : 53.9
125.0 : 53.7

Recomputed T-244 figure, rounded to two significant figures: 0.010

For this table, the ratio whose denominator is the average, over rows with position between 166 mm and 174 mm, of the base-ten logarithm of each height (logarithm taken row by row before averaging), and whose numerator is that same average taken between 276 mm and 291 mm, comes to 1.00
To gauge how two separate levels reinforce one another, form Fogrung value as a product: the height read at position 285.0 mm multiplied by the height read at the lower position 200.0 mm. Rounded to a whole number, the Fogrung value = 3195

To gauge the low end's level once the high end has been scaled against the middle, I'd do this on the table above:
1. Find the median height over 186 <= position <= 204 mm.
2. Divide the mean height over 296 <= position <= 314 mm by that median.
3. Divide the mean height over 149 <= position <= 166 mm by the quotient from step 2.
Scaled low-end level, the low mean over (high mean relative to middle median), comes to 56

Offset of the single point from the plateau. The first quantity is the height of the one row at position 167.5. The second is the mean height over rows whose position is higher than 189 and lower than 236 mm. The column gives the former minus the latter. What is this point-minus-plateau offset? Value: 4.5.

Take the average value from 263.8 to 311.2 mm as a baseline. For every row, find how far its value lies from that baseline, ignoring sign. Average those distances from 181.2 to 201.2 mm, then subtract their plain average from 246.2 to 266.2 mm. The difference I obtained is 1.0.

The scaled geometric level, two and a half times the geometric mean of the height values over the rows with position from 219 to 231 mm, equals 135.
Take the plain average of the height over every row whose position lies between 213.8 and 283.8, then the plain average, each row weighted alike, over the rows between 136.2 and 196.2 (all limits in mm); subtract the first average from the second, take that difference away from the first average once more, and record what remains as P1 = 56.3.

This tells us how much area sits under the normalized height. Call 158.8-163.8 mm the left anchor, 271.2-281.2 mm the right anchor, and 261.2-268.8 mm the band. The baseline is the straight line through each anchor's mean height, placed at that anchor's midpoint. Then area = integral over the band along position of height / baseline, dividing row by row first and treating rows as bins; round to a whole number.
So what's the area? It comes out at 7 mm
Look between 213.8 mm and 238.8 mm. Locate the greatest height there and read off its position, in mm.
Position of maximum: 215.0 mm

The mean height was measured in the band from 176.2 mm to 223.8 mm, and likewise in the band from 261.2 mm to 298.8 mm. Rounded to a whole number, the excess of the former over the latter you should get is -1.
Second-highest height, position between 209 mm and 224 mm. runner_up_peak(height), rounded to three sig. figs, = 57.4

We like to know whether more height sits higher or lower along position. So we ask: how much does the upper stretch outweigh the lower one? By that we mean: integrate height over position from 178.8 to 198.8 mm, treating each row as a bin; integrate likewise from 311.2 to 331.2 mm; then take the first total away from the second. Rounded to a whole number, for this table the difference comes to 15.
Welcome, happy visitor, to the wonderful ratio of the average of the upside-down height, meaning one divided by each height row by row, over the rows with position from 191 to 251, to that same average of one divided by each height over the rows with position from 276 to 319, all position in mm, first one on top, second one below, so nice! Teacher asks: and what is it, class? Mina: 1.01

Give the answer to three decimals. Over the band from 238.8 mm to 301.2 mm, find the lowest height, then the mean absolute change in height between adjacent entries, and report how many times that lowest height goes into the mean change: 0.036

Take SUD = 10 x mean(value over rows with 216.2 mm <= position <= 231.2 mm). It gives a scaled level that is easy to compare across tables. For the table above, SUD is 545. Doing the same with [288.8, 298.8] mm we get 553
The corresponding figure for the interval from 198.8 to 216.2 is 542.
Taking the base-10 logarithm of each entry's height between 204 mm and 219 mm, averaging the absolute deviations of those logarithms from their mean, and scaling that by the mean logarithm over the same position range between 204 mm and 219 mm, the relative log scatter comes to 0.013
